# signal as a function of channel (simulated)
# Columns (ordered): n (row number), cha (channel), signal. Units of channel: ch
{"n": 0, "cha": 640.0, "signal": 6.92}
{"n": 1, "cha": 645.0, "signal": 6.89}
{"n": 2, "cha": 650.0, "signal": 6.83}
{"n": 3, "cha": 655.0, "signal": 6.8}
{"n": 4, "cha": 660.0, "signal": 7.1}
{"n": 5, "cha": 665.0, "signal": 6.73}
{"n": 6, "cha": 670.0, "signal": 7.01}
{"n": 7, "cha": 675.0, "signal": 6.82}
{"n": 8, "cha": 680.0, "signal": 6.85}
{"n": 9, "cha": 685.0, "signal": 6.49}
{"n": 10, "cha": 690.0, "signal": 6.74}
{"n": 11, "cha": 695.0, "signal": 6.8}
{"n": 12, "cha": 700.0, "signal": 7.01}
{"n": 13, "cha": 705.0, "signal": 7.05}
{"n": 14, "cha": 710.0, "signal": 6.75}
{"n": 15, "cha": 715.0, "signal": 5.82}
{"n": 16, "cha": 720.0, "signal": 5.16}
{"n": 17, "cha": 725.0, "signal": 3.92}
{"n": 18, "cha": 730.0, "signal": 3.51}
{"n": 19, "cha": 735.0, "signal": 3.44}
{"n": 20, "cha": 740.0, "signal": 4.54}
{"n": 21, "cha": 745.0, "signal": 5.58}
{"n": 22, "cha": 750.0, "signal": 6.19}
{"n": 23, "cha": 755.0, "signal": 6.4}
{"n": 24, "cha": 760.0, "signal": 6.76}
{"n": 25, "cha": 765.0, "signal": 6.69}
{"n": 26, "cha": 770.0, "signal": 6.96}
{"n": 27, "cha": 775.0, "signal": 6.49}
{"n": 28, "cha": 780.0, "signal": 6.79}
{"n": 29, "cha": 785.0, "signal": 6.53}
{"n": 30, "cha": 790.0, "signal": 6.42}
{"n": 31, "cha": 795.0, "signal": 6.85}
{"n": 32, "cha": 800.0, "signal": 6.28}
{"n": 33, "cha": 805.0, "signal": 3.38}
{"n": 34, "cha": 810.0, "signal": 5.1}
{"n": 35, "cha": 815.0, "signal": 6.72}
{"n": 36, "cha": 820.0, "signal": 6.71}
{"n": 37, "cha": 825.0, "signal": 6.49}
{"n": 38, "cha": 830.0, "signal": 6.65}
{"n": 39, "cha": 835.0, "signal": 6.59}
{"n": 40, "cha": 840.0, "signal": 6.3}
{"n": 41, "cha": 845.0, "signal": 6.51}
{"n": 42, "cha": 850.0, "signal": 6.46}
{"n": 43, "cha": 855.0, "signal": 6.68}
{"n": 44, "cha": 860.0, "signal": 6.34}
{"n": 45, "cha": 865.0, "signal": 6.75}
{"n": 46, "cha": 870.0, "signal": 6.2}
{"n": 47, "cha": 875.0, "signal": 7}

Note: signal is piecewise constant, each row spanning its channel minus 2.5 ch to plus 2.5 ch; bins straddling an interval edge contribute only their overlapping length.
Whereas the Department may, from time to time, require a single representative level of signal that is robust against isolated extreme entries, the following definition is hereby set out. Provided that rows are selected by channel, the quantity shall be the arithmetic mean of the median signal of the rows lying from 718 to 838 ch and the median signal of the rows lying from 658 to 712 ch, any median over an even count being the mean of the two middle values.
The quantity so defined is 6.64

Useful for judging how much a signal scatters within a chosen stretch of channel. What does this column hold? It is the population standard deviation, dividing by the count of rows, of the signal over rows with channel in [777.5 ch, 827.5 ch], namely 1.0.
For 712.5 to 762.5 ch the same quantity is 1.2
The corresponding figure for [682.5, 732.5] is 1.2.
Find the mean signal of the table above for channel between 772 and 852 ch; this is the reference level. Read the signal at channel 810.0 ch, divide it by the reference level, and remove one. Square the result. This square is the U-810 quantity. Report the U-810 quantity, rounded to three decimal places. 0.035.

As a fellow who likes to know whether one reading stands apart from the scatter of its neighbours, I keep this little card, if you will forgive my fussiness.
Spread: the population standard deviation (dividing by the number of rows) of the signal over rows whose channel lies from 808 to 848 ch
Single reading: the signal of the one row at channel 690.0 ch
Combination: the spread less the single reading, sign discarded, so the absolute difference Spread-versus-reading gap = 6.2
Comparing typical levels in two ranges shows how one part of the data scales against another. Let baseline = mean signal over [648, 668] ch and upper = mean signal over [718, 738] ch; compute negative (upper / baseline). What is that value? -0.58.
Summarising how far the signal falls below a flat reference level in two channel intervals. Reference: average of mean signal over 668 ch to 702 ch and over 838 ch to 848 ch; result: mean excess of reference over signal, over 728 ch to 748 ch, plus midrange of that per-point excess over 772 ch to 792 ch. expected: 2.3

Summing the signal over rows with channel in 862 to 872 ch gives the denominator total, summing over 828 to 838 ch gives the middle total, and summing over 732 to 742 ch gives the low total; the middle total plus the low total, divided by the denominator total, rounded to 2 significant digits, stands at 1.6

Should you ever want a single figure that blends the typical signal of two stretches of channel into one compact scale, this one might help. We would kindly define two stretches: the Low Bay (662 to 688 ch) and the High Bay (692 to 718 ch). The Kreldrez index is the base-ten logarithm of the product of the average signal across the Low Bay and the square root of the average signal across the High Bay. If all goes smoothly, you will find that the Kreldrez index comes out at 1.24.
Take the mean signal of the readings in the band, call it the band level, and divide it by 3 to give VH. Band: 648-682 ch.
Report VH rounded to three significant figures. 2.29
